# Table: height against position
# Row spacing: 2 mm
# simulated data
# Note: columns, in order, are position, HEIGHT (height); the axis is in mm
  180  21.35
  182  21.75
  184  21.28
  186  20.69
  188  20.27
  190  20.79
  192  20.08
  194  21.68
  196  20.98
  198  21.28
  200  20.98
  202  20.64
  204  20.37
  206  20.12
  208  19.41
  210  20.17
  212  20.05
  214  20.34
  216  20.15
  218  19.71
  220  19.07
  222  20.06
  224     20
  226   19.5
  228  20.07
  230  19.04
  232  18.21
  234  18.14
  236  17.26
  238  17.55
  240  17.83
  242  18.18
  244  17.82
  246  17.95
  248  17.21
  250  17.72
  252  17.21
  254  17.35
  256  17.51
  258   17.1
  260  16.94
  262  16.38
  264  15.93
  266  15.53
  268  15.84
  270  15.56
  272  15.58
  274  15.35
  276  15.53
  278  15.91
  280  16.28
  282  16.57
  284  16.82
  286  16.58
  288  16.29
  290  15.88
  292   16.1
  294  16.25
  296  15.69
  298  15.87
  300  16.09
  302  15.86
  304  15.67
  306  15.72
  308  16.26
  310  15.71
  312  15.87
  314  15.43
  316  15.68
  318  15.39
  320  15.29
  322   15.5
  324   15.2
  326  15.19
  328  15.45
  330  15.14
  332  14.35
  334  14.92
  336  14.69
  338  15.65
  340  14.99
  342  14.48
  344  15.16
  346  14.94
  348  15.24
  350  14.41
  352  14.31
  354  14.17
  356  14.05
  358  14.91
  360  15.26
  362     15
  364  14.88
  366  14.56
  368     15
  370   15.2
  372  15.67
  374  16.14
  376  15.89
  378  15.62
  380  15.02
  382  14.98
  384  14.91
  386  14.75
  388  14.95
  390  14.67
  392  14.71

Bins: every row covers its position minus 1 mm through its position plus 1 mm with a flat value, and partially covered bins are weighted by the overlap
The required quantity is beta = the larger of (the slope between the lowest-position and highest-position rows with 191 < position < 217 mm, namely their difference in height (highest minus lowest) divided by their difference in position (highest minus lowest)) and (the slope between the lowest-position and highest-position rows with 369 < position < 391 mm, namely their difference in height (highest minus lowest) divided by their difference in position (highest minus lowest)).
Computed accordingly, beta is 0.0029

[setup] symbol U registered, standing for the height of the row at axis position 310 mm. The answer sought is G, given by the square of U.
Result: 247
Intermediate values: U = 15.71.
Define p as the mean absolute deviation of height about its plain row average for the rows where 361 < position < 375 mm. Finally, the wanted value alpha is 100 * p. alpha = 40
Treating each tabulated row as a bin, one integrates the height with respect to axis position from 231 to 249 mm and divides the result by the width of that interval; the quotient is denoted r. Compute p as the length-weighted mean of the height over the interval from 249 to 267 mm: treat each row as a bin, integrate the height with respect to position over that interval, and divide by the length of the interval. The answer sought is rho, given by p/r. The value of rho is 0.9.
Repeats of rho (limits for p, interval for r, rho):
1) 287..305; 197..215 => 0.8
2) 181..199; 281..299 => 1.3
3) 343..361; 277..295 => 0.9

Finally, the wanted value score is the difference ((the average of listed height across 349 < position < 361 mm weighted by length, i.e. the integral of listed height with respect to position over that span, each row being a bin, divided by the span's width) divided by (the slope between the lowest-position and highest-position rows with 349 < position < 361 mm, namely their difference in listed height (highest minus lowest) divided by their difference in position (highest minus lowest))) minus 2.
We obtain 169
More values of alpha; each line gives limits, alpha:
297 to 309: 18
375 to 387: 37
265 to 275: 11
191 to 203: 39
